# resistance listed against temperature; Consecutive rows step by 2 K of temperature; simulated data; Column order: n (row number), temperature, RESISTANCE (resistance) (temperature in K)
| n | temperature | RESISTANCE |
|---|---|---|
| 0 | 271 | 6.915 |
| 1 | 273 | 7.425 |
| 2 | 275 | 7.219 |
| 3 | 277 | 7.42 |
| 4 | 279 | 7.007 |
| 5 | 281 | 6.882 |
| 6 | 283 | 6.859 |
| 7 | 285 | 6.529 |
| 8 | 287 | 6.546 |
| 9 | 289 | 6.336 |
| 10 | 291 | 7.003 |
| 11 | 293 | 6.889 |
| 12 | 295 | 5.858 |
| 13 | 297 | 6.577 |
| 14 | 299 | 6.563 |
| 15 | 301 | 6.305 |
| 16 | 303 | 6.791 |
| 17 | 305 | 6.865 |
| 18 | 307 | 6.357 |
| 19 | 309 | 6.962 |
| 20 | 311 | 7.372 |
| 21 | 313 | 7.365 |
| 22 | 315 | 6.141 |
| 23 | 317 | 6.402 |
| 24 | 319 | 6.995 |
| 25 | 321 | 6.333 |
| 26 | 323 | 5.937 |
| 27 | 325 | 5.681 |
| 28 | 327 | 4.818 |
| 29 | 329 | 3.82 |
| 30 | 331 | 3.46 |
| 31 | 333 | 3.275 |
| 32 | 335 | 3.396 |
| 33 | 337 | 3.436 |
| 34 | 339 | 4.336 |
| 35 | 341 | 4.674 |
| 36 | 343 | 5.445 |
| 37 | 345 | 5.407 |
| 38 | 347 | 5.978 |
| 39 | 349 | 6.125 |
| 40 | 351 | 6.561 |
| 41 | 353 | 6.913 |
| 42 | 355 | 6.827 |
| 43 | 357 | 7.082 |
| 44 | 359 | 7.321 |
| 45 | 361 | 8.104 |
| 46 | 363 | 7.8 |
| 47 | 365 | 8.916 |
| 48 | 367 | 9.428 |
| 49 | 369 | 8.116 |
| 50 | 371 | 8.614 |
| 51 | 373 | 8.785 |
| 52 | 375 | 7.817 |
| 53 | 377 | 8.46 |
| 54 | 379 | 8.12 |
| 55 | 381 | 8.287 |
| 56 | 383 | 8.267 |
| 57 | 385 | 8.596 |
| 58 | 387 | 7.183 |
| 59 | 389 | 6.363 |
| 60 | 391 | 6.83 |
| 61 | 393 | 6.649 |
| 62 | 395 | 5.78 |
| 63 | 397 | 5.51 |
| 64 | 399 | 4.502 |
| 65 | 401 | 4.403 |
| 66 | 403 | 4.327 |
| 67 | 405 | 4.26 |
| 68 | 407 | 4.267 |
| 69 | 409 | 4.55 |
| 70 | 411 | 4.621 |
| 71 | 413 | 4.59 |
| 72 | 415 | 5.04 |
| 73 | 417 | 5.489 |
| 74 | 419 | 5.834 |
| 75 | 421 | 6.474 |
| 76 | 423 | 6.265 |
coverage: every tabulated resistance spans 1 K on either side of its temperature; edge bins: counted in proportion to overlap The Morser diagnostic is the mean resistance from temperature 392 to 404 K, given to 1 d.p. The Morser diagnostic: 5.2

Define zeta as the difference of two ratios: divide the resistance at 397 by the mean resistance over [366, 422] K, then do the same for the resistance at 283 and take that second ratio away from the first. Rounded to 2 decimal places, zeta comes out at -0.21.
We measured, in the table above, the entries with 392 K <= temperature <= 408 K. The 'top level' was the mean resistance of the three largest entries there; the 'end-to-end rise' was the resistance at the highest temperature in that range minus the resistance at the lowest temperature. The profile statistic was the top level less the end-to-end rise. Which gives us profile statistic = 8.4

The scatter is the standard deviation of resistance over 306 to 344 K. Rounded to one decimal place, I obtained 1.4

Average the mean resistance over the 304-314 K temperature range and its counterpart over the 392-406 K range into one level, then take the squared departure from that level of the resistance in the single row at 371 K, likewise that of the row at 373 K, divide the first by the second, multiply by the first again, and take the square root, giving 2.4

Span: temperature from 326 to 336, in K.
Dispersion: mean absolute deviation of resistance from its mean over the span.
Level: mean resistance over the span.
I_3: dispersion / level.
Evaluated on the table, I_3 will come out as 0.12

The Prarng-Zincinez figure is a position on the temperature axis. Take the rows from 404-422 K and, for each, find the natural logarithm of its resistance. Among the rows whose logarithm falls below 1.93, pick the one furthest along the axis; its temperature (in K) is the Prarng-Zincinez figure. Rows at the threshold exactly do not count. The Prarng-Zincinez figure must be 421 K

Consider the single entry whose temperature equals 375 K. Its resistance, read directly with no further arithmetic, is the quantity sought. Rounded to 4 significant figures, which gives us 7.817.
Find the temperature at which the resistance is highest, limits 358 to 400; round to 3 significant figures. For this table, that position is 367 K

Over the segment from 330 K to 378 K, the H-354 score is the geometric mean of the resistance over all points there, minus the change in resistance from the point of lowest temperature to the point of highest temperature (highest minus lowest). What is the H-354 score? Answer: 1.2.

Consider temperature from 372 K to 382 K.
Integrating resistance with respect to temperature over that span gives 83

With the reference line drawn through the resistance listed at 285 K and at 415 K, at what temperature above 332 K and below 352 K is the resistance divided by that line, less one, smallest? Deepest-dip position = 333 K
